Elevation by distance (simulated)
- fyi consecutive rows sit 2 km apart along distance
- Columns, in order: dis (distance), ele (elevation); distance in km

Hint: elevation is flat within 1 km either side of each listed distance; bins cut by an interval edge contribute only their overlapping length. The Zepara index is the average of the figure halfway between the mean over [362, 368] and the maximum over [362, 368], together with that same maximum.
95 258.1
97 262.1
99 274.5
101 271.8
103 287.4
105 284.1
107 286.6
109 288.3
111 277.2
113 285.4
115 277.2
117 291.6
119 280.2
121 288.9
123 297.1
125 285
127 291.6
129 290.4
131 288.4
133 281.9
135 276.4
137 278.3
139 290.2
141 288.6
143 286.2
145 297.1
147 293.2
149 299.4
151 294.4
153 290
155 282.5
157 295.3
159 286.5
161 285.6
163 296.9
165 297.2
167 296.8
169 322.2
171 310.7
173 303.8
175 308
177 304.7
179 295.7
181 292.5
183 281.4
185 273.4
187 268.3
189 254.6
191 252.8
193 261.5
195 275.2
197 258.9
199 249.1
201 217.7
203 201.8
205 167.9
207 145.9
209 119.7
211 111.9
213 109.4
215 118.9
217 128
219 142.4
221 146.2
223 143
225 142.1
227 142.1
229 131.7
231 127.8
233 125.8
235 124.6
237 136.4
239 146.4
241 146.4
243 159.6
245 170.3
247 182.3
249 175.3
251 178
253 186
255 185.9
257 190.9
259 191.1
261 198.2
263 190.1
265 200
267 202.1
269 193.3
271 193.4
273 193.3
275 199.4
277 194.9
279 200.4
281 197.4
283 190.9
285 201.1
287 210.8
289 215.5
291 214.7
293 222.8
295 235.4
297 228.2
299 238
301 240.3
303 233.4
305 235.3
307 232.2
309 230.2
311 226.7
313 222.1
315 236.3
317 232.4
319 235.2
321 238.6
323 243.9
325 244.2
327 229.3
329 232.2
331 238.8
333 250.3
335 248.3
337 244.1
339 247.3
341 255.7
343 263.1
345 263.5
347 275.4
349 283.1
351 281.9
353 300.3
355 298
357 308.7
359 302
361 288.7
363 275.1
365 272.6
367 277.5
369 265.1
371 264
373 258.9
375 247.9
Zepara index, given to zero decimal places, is 277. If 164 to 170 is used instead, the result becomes 318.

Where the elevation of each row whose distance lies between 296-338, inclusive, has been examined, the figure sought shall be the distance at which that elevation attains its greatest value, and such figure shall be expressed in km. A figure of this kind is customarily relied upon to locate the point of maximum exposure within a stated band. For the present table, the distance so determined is 333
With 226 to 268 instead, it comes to 267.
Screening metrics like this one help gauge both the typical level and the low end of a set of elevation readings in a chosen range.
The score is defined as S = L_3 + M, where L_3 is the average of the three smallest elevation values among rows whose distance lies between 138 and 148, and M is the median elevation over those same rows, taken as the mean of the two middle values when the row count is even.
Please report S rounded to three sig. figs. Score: 579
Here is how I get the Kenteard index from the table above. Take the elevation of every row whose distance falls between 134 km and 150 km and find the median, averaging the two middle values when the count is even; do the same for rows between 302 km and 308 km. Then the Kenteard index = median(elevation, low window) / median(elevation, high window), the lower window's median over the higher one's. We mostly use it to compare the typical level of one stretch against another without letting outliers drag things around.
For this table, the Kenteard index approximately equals 1.24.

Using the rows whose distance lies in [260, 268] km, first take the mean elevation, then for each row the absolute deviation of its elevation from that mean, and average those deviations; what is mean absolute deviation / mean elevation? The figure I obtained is 0.019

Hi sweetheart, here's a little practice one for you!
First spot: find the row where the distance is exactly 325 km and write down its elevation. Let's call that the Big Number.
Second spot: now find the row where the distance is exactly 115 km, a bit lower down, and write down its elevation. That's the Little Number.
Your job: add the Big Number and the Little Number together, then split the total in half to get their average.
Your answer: 261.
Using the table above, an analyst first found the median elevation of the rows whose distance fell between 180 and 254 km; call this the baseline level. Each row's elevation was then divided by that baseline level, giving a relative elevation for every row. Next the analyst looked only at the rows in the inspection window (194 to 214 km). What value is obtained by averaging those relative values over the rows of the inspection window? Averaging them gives 1.2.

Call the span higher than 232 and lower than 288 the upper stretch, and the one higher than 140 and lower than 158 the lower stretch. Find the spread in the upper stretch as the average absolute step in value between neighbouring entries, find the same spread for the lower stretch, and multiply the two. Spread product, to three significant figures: 40.2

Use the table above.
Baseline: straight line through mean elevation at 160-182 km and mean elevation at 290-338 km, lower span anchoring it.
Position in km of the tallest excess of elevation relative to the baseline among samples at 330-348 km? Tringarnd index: 347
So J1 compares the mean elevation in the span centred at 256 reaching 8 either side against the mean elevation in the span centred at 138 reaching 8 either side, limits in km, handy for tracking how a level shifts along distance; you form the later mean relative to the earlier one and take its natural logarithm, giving -0.42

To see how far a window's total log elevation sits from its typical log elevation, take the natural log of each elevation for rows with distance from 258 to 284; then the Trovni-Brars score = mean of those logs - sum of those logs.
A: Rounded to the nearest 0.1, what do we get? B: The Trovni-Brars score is -63.3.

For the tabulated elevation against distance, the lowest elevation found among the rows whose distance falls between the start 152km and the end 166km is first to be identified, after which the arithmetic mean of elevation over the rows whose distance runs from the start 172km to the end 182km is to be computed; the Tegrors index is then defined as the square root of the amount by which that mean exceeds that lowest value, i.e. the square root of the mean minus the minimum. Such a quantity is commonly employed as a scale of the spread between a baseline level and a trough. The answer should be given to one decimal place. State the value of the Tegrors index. 4.3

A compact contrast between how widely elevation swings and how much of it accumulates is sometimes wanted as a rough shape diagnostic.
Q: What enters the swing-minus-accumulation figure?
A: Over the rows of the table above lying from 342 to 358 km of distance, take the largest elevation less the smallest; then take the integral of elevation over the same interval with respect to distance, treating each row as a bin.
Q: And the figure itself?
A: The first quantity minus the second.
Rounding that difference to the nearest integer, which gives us -4502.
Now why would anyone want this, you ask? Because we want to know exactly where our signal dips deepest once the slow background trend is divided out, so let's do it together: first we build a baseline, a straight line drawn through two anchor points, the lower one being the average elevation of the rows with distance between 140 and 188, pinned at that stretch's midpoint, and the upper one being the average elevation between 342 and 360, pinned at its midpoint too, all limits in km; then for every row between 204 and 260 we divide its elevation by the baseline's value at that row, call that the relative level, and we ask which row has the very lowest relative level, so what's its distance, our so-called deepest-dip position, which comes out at 213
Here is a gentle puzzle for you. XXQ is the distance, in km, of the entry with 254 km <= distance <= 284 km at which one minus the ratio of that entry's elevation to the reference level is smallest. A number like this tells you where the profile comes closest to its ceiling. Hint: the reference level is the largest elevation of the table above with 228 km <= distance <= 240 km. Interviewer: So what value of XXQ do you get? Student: 267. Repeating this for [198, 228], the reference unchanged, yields 199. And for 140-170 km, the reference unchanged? 169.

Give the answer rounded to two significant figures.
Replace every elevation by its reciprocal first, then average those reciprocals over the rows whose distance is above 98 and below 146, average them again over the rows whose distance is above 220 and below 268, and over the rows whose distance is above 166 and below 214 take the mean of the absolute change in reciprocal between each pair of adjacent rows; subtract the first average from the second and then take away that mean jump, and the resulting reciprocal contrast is 0.0025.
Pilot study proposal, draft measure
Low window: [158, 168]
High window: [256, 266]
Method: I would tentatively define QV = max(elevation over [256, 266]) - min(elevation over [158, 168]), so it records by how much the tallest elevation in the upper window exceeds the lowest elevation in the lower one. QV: -86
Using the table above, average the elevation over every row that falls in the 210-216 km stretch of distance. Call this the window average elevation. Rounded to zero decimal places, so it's 113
